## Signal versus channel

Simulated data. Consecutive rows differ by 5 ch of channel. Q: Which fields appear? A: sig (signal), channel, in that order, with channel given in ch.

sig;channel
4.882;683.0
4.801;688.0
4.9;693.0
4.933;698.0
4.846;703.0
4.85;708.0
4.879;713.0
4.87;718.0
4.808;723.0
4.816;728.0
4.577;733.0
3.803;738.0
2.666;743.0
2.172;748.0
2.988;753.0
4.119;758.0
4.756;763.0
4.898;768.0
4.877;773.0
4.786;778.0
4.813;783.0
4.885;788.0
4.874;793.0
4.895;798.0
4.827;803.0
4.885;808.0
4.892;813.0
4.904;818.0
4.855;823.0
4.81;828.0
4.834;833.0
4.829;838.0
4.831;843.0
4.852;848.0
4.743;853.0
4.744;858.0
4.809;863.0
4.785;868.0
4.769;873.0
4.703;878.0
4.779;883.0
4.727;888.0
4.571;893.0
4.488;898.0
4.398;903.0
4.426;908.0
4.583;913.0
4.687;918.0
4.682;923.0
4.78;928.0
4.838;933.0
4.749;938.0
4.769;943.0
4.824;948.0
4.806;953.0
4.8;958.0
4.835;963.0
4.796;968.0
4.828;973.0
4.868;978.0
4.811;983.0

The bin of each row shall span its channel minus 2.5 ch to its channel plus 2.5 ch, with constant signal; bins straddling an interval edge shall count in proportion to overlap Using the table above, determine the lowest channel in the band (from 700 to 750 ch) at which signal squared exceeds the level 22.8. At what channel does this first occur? 703.0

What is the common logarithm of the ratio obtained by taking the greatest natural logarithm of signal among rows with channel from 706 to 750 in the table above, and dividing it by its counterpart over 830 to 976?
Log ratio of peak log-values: 0.0015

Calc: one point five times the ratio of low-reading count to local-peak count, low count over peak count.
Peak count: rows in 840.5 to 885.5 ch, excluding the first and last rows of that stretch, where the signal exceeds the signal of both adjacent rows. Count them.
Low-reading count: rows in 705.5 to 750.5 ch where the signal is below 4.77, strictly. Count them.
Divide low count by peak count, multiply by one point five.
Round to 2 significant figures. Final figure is 3.0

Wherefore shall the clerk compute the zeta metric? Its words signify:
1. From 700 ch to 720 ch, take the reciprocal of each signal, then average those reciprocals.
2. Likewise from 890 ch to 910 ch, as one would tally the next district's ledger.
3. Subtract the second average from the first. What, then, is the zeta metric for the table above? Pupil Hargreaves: -0.018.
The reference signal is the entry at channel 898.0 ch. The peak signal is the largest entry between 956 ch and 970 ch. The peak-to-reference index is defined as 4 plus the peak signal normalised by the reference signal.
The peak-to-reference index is 5.08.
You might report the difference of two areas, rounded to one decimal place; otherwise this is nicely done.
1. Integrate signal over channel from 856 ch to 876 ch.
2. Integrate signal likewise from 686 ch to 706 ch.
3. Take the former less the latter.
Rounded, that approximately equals -1.9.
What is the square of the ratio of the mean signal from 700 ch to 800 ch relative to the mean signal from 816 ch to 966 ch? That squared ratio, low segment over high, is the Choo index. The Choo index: 0.87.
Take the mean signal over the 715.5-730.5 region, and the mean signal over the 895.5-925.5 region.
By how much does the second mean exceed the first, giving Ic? -0.29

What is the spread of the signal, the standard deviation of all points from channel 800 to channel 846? 0.03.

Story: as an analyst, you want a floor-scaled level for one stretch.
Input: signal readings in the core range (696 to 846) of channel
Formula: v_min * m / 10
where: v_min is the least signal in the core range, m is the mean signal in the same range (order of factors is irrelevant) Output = 0.99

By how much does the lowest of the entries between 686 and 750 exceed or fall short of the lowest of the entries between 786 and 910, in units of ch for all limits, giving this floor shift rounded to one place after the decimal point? -2.2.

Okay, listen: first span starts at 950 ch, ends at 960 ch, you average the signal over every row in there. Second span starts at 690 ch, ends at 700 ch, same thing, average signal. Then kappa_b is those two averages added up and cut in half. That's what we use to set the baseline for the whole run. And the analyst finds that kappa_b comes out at 4.86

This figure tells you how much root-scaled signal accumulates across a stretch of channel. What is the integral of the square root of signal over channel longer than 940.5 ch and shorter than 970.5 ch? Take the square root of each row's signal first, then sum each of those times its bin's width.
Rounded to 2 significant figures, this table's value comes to 66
